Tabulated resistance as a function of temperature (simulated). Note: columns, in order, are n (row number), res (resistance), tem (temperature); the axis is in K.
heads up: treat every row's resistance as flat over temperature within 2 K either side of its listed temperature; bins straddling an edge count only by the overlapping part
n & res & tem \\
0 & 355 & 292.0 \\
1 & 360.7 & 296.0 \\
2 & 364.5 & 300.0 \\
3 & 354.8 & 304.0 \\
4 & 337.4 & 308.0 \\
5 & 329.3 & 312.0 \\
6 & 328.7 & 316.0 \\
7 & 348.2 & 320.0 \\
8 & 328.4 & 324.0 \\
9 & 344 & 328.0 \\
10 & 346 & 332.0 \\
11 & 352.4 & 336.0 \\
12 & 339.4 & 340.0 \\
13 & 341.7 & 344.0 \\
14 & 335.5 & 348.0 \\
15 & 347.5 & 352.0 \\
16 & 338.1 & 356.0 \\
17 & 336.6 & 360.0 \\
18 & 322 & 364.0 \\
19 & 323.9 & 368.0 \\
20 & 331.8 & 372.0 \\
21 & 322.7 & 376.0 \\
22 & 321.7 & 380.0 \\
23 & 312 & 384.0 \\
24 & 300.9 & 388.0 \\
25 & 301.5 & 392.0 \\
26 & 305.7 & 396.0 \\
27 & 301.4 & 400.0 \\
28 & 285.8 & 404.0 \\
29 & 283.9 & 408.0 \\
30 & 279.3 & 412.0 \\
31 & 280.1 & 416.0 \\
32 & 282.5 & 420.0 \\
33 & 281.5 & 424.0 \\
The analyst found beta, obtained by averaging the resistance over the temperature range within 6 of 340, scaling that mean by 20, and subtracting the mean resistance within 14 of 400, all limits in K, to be 6596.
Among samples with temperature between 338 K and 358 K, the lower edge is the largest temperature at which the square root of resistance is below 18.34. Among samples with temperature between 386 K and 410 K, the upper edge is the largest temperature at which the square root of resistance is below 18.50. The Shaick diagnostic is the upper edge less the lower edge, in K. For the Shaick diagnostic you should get 60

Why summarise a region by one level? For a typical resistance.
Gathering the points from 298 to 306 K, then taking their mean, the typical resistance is 360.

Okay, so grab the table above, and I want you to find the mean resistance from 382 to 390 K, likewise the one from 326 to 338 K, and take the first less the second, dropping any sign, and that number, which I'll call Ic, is 41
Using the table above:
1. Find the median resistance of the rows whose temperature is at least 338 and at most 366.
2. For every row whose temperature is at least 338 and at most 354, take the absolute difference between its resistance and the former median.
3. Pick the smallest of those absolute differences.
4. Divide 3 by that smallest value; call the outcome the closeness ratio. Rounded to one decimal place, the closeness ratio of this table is 2.3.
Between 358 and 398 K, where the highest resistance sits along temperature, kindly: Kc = 360.0 K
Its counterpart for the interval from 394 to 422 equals 396.0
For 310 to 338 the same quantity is 336.0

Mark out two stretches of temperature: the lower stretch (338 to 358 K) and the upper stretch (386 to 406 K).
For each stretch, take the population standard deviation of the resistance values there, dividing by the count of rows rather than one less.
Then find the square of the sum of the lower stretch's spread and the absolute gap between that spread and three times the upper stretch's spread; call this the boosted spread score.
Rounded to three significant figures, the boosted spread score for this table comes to 423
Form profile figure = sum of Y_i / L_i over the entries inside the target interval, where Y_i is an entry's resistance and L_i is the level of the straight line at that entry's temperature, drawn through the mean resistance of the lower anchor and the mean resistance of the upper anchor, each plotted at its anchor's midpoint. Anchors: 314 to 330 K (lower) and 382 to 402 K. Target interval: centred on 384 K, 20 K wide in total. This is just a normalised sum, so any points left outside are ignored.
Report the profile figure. 5.1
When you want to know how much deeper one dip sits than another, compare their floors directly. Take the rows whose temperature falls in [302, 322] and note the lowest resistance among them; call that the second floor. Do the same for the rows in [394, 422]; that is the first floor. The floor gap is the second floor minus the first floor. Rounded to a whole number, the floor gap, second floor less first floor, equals 49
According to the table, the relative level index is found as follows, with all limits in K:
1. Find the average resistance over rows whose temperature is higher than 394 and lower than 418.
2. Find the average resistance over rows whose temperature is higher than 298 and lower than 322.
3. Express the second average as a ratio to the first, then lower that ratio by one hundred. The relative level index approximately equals -98.8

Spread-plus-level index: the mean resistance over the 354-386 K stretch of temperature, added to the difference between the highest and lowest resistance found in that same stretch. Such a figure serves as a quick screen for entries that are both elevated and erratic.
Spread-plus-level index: 352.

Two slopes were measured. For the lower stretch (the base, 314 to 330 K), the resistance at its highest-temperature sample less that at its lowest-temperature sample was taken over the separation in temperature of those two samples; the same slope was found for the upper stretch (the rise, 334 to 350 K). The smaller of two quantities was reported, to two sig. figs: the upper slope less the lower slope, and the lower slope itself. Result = -2.7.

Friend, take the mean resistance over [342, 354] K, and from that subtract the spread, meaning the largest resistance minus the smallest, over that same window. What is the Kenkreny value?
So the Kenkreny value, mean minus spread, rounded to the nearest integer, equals 330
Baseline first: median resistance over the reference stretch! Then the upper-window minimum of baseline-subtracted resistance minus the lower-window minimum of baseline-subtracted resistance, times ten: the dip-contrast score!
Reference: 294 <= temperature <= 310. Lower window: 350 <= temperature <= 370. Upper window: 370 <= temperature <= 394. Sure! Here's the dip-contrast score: -211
